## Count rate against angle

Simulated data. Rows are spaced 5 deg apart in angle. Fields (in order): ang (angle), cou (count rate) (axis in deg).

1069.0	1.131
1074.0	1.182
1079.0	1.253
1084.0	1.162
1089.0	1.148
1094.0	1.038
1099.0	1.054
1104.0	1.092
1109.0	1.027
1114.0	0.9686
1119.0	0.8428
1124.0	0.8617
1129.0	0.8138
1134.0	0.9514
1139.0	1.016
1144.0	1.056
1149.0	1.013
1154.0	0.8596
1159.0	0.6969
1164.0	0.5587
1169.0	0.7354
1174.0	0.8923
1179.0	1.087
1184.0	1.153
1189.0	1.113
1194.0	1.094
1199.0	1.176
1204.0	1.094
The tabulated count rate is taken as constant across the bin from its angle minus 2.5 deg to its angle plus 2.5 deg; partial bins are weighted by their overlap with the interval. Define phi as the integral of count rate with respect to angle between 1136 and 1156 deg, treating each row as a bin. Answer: 20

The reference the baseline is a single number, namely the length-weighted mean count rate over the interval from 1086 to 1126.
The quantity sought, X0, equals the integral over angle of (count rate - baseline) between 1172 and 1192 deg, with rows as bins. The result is 1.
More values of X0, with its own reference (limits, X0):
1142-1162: -2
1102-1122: -1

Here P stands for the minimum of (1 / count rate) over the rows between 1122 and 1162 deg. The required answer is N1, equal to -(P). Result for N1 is -0.95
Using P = 0.95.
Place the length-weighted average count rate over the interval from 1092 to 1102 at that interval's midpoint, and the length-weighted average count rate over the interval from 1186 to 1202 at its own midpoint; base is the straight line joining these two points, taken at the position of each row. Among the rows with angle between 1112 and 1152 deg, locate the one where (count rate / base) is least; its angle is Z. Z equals 1129.0 deg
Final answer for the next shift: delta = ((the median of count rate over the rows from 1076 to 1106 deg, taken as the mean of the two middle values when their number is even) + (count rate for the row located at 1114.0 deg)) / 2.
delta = 1.04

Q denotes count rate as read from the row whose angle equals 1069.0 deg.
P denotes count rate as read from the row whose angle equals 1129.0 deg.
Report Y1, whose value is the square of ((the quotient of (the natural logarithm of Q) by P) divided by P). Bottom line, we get 0.03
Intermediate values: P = 0.8138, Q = 1.131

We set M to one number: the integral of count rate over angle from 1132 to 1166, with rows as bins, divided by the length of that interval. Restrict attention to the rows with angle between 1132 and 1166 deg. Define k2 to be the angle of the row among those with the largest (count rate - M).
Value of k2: 1144.0 deg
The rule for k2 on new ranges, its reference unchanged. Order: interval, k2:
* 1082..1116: 1084.0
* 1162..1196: 1184.0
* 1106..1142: 1109.0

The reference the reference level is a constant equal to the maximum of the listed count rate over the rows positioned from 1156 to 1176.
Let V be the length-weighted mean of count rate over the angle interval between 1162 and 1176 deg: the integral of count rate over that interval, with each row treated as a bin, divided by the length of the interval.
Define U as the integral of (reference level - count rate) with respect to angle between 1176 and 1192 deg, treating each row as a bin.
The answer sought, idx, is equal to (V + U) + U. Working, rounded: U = -3.5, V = 0.73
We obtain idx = -6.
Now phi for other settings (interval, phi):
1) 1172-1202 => 33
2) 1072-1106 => 39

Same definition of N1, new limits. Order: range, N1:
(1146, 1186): -0.87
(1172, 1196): -0.87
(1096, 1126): -0.92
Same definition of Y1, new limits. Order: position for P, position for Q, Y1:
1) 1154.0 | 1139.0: 0.00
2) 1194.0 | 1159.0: 0.09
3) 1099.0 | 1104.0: 0.01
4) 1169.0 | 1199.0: 0.09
